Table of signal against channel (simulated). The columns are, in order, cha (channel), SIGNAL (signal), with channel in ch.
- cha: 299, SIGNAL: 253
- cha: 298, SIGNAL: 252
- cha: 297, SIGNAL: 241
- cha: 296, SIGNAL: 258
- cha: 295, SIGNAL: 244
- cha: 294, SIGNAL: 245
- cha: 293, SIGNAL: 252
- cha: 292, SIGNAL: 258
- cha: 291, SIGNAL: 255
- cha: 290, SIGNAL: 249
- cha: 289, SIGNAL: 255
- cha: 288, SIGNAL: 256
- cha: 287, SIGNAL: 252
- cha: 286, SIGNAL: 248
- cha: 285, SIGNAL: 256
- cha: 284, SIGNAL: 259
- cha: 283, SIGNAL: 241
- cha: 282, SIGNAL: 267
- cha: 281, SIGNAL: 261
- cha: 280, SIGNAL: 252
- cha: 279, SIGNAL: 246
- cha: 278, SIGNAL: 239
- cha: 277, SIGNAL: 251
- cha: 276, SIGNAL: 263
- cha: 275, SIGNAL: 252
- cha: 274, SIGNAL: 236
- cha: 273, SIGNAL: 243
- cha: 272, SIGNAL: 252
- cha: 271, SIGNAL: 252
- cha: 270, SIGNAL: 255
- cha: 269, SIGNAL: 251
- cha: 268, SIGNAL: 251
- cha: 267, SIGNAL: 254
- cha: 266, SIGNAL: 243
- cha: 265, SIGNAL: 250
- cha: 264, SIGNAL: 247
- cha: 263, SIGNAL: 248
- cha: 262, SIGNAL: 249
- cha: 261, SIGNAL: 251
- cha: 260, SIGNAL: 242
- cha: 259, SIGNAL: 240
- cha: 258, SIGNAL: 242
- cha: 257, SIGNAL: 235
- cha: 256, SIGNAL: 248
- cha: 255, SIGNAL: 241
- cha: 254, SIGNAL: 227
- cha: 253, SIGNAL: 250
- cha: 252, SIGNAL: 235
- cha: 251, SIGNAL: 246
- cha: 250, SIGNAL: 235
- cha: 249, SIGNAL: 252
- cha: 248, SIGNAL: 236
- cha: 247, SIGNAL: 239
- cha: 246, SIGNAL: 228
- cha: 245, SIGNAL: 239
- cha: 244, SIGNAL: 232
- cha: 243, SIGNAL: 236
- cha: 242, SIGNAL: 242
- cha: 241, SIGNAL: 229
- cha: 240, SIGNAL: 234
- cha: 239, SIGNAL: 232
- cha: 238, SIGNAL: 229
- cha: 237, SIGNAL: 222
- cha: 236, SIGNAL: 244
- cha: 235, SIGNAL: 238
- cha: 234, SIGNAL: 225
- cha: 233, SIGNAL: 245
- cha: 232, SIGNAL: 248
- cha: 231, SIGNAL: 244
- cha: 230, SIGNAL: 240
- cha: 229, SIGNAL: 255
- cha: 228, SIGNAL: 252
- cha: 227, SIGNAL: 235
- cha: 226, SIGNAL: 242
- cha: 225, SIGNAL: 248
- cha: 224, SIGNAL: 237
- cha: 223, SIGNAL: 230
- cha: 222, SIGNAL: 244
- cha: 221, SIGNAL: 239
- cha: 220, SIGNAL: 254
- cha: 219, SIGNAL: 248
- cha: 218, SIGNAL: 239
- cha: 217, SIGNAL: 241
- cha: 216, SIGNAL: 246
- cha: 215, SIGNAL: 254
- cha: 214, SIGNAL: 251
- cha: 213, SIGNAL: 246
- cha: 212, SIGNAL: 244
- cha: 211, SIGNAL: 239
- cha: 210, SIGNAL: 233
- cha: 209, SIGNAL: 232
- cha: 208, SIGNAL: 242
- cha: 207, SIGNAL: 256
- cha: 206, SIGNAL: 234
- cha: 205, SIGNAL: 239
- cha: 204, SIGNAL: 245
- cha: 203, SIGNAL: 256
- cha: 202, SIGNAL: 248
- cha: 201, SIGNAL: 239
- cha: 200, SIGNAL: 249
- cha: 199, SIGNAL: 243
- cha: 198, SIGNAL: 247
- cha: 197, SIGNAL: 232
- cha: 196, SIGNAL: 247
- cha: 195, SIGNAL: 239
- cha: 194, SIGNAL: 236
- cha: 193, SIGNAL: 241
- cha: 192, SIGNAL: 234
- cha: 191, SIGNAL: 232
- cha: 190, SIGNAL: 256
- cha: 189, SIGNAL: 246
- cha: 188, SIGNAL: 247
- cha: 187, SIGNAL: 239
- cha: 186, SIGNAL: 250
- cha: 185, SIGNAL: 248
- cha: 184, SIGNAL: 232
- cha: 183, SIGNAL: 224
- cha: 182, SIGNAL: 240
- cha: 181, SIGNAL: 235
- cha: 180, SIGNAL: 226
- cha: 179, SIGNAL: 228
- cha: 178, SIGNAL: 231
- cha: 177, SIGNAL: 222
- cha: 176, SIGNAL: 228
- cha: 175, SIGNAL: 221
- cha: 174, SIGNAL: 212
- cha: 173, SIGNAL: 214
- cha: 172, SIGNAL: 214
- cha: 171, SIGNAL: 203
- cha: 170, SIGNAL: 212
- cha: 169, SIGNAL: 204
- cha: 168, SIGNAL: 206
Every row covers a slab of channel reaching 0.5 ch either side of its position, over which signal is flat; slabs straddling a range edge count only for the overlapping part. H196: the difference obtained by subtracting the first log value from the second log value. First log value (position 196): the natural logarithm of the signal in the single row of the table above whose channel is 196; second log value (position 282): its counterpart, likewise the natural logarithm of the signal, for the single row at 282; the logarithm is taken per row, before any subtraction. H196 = 0.078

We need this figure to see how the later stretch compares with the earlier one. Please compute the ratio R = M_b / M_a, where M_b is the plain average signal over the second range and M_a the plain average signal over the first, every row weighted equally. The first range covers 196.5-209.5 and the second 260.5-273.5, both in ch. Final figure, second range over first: 1.03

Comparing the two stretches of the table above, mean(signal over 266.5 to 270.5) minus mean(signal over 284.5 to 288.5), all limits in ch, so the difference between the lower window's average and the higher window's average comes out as 0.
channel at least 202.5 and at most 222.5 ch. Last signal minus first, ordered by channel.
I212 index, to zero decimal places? -12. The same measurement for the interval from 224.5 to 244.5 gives -16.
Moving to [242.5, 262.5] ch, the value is 13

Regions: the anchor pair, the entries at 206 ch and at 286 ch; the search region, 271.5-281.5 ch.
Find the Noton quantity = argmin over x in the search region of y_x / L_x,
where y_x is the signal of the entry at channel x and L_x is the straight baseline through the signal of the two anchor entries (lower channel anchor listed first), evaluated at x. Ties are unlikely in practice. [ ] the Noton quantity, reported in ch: 274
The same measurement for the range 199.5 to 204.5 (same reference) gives 201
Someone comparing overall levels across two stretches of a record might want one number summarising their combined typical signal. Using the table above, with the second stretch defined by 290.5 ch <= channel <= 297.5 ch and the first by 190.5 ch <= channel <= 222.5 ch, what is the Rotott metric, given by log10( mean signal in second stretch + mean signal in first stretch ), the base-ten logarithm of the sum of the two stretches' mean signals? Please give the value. 2.69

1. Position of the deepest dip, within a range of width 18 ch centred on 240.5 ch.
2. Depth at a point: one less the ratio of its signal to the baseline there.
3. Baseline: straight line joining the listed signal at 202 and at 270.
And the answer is 237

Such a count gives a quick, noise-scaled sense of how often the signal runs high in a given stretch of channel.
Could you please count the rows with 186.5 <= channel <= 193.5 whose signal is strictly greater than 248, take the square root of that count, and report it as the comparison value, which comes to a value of 1.00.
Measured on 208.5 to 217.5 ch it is 1.41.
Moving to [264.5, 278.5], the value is 3.16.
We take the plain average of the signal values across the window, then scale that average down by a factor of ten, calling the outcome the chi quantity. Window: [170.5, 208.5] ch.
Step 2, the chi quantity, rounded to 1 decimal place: 23.6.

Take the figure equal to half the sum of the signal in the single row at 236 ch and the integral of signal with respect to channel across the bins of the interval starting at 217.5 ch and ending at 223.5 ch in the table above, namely 849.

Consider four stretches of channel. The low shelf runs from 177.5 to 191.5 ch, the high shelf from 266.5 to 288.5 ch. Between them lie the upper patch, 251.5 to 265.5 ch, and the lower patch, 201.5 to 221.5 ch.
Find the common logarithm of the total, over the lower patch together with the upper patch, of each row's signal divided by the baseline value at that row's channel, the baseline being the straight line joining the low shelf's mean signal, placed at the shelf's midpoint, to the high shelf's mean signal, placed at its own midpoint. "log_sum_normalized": 1.53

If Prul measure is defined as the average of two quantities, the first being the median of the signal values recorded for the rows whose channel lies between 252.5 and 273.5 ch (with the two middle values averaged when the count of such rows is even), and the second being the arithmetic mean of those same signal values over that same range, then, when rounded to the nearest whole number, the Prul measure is 247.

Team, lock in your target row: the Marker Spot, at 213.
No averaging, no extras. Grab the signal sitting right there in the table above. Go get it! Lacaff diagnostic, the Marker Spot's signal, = 246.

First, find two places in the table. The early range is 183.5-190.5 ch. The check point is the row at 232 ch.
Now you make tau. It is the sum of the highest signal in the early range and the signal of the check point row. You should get 504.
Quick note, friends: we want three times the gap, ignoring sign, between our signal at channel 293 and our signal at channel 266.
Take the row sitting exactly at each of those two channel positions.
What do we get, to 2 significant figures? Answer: 27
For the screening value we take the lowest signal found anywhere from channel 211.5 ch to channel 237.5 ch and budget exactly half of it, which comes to 111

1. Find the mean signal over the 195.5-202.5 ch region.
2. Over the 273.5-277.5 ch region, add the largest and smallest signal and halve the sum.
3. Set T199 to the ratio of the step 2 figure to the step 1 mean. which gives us 1.02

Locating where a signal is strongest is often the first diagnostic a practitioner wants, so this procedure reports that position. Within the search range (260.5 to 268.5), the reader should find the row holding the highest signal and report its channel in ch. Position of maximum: 267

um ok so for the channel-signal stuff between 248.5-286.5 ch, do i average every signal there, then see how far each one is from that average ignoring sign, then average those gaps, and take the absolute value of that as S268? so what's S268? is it 6.5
